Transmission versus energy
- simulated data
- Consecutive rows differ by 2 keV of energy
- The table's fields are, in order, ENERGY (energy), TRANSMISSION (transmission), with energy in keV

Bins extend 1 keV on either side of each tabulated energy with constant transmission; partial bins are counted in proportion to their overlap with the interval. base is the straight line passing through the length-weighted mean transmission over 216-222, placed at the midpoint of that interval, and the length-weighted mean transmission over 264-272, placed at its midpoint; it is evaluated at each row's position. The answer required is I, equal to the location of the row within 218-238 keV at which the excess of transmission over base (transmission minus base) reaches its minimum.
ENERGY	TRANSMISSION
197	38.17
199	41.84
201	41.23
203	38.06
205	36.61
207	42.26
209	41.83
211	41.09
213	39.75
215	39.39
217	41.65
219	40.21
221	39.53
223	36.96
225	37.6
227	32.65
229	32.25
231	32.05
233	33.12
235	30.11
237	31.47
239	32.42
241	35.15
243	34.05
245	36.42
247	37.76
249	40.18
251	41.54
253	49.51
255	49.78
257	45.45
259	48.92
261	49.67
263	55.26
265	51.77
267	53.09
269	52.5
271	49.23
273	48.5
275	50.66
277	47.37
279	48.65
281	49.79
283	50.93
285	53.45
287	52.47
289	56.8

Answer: 235 keV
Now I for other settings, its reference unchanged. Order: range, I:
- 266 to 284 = 277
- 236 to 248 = 237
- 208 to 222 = 221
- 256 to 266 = 257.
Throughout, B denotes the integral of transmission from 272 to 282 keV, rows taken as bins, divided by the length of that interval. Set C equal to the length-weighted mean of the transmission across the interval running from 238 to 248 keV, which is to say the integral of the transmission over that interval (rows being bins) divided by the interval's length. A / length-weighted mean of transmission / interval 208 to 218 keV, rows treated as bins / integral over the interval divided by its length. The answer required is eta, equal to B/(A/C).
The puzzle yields 42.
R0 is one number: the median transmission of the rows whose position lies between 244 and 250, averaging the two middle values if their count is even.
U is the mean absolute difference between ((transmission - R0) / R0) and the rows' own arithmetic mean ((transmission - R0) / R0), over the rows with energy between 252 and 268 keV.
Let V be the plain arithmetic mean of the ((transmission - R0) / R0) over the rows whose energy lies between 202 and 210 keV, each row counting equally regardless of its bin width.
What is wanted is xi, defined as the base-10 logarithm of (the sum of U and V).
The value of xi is -1.0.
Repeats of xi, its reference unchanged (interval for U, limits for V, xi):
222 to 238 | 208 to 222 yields -0.9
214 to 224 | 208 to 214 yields -1.0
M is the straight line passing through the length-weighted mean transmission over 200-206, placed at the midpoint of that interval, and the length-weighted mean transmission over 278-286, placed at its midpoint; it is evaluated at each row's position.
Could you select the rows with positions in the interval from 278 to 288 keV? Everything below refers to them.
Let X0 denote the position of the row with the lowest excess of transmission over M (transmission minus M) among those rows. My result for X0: 279 keV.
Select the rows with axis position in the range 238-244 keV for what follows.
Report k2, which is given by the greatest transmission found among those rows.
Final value 35.15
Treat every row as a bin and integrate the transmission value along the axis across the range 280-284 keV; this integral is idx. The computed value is 201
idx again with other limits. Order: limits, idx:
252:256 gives 199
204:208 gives 158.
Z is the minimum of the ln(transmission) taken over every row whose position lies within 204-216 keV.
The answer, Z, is 3.60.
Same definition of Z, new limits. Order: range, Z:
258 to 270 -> 3.89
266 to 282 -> 3.86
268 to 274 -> 3.88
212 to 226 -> 3.61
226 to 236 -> 3.40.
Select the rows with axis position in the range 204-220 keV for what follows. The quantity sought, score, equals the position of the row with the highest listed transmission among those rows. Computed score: 207 keV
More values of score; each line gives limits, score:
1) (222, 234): 225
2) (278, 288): 285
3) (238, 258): 255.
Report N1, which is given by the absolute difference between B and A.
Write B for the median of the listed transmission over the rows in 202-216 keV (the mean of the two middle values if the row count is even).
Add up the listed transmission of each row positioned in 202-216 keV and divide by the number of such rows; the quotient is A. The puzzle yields 0.11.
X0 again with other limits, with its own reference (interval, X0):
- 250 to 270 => 251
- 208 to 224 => 223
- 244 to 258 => 245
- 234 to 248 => 235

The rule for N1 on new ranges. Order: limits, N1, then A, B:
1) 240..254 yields 1.47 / 39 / 38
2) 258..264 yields 1.61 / 51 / 50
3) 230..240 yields 0.22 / 32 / 32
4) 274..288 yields 0.19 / 50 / 51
